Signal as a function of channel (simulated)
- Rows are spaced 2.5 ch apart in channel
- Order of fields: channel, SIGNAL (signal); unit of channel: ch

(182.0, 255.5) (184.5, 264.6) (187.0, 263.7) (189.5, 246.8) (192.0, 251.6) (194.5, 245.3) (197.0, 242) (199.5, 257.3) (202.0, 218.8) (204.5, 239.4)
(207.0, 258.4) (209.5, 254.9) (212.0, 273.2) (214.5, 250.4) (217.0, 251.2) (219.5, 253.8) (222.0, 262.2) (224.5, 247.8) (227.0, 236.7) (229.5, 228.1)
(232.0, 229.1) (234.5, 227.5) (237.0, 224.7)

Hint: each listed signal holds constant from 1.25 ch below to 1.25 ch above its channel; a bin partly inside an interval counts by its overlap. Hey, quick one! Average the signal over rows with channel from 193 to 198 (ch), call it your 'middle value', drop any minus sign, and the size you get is 244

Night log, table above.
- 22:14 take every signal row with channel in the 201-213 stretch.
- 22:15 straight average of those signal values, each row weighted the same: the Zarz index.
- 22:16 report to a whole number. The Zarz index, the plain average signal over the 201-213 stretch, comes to 249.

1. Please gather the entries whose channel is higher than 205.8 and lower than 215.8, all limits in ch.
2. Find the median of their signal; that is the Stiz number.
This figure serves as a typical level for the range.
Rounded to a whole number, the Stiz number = 257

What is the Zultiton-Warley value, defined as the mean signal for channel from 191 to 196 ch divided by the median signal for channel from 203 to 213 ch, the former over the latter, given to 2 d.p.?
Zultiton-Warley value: 0.97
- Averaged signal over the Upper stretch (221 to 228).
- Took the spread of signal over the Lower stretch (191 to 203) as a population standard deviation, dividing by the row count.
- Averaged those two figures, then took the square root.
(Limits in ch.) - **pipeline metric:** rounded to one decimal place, 11.4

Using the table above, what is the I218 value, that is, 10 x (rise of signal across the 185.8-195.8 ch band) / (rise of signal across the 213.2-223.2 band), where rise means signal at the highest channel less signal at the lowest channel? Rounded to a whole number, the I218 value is -16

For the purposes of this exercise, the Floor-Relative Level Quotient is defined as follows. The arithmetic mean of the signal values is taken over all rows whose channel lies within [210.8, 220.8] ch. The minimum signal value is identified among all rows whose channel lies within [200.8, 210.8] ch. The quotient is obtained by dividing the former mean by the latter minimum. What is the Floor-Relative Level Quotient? 1.18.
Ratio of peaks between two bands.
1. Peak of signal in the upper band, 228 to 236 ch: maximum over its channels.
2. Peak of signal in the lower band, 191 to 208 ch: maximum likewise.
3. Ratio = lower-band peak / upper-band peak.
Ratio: 1.13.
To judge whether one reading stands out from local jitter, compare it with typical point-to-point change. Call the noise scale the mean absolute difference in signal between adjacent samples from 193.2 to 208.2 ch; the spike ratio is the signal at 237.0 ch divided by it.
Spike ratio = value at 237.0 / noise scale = 12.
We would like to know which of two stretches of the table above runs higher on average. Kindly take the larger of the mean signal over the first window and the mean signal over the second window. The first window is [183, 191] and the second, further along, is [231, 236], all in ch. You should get 258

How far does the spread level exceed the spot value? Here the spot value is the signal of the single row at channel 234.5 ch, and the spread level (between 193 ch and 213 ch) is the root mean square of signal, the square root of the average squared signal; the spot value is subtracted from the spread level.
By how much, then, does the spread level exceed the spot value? 21.6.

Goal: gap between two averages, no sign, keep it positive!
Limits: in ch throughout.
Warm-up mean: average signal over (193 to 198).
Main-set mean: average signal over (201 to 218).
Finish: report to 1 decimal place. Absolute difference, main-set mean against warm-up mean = 5.8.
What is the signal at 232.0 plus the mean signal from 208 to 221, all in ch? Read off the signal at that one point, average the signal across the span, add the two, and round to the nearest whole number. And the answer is 486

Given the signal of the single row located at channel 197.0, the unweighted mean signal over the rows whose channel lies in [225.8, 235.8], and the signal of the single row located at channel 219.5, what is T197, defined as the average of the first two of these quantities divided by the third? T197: 0.93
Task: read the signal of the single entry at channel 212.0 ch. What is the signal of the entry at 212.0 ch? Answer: 273.2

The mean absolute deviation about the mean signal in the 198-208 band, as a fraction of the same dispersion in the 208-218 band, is 1.8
